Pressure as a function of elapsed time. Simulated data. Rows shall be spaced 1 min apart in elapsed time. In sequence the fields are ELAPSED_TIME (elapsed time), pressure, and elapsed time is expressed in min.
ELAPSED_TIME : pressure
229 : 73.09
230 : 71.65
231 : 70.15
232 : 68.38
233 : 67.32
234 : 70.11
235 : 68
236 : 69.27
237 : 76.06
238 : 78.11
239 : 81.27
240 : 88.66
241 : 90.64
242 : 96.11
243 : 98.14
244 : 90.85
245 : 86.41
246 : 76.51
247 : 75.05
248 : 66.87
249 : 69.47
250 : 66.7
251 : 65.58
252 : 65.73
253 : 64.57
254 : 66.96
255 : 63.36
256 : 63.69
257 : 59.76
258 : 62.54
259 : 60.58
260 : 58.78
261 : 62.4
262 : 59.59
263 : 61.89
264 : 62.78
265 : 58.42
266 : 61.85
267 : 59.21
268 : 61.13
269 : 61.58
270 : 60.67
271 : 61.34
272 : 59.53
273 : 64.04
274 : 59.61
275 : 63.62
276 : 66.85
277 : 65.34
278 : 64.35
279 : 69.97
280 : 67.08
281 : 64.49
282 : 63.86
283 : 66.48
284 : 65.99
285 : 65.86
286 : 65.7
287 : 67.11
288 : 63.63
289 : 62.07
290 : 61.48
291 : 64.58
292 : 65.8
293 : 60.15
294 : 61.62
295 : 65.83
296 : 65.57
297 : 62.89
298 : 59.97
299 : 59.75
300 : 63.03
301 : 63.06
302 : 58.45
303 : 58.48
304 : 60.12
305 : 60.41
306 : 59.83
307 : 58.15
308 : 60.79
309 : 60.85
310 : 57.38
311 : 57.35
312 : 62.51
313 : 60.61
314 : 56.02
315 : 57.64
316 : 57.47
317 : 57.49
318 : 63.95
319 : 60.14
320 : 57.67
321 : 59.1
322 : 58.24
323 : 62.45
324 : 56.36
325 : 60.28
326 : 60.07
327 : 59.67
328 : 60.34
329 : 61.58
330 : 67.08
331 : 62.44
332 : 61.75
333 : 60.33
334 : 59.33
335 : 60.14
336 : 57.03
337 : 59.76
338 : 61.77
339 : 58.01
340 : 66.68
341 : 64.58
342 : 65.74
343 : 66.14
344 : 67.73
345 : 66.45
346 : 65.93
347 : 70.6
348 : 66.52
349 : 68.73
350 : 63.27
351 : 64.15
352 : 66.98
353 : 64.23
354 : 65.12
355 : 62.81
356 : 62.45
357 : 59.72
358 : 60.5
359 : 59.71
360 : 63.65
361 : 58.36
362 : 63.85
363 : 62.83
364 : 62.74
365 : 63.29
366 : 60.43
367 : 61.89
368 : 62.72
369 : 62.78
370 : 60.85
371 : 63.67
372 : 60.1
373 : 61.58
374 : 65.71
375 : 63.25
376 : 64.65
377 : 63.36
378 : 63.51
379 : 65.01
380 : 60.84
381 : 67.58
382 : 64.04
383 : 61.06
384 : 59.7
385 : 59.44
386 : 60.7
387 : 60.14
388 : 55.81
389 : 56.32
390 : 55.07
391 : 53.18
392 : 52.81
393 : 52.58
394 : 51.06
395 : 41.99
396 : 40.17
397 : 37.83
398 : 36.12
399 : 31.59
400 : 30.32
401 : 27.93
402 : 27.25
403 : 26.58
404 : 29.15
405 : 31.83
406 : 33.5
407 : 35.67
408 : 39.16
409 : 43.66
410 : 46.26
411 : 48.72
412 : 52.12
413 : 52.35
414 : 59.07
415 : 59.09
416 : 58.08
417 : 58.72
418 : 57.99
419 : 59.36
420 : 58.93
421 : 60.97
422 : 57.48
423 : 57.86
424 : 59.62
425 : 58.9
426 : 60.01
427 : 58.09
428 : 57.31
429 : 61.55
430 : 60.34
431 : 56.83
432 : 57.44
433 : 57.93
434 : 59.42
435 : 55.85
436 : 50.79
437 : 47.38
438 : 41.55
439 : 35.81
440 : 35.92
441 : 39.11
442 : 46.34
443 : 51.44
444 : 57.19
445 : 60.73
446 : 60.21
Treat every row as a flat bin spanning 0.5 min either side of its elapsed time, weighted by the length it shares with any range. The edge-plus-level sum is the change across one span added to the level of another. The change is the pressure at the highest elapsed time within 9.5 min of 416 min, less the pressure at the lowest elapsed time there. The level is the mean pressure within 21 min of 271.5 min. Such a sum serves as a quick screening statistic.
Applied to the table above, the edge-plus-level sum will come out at 87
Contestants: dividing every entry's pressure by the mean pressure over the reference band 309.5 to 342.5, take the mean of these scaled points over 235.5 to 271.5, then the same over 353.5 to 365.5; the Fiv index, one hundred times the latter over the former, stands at 89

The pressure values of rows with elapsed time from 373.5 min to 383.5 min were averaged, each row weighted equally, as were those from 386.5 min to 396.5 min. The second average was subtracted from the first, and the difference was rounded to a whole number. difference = 12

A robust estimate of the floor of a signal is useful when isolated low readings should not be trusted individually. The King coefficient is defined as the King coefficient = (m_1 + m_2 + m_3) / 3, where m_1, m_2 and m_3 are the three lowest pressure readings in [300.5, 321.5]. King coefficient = 56.9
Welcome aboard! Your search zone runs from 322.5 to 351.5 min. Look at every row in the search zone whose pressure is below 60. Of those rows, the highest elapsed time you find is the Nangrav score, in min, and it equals 339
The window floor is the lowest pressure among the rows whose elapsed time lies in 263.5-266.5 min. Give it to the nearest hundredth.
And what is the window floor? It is 58.42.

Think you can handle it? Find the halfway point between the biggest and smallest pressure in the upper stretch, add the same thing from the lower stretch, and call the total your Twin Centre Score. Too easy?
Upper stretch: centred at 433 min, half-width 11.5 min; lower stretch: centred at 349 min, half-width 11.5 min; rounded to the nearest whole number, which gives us 113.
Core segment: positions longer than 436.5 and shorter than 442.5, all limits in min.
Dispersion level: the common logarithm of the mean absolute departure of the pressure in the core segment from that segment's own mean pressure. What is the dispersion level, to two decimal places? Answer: 0.61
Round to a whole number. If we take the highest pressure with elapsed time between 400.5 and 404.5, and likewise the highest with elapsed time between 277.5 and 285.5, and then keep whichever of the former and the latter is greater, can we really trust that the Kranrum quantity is 70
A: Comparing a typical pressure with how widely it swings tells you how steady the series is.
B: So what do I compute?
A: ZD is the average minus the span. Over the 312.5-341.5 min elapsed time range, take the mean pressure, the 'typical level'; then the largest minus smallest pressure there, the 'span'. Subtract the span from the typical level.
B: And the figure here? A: 49.2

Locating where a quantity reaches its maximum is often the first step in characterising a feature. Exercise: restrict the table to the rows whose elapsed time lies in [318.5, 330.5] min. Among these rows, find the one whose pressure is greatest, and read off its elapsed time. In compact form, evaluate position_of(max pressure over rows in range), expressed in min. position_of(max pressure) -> 330 min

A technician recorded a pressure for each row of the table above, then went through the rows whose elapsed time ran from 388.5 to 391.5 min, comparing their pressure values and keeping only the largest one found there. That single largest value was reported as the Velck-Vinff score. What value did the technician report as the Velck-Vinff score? 56.32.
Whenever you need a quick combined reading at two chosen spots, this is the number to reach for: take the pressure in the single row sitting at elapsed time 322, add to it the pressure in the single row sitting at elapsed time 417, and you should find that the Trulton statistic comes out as 117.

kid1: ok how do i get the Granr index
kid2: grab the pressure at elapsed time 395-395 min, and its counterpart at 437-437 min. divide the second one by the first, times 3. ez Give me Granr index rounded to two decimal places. 3.39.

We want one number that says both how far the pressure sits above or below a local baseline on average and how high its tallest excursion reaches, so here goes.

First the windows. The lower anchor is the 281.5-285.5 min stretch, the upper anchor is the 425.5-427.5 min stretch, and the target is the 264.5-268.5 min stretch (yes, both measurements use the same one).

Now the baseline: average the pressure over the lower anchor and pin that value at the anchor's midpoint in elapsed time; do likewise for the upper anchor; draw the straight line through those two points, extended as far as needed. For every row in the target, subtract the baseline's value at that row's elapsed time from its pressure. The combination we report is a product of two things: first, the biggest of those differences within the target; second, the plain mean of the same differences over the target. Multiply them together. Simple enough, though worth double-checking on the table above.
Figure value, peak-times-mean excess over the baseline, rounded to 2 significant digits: 28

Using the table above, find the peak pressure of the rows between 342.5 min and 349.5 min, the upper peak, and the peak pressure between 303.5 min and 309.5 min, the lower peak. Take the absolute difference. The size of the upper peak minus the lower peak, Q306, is 10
